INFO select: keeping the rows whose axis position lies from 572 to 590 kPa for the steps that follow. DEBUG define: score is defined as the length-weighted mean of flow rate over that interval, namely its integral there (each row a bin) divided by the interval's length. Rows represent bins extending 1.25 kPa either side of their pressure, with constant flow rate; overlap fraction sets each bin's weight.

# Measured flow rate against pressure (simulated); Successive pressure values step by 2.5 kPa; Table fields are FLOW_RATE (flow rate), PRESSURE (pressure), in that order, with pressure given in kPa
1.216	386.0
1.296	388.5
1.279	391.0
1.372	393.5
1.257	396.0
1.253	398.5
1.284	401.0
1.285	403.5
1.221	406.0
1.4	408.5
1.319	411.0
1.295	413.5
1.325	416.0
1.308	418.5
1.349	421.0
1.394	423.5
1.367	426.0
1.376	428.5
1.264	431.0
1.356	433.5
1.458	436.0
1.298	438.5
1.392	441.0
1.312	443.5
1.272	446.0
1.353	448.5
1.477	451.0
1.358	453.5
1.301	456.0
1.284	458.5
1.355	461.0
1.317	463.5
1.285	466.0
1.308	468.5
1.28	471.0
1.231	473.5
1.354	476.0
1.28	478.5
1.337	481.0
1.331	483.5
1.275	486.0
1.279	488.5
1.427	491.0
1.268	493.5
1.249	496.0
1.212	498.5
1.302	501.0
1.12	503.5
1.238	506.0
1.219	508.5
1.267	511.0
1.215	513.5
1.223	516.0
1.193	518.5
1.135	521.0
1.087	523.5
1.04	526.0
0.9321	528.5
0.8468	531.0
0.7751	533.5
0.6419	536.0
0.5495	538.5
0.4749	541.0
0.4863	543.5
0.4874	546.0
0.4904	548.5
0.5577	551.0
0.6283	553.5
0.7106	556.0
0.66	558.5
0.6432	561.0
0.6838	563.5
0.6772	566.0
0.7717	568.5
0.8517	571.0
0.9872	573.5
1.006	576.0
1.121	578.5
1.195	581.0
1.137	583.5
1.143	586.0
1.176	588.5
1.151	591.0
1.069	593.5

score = 1.1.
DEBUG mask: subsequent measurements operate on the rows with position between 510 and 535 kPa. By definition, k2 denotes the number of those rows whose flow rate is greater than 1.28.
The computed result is 0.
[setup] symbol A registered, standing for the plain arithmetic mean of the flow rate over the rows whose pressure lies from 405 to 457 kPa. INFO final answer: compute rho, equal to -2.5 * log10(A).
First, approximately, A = 1.34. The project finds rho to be -0.3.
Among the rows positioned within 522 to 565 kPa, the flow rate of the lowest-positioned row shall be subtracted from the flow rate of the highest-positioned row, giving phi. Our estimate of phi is -0.4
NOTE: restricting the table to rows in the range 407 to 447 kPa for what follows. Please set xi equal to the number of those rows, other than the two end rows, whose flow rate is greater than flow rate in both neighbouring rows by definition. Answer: 5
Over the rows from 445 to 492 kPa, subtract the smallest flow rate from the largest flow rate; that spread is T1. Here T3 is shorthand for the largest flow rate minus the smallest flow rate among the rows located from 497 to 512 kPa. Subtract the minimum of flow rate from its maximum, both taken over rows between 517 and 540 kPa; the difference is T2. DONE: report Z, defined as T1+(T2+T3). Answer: 1.07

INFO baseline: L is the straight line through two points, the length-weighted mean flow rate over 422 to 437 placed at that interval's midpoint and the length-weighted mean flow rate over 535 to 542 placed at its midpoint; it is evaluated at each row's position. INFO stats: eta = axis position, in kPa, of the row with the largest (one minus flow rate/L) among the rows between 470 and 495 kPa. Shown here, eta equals 473.5 kPa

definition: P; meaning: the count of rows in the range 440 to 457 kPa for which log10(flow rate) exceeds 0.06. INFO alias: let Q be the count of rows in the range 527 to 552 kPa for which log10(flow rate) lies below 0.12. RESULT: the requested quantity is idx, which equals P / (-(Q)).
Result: -0.7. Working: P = 7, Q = 10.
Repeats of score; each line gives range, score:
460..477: 1.3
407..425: 1.3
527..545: 0.7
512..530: 1.1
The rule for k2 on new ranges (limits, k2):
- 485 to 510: 2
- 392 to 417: 7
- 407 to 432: 9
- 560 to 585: 0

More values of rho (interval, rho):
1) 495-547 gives 0.0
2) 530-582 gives 0.3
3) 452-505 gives -0.3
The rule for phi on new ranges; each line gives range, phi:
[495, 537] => -0.6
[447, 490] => -0.1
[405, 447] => 0.1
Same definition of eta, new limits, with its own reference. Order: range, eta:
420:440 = 431.0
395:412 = 396.0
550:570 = 551.0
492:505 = 503.5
